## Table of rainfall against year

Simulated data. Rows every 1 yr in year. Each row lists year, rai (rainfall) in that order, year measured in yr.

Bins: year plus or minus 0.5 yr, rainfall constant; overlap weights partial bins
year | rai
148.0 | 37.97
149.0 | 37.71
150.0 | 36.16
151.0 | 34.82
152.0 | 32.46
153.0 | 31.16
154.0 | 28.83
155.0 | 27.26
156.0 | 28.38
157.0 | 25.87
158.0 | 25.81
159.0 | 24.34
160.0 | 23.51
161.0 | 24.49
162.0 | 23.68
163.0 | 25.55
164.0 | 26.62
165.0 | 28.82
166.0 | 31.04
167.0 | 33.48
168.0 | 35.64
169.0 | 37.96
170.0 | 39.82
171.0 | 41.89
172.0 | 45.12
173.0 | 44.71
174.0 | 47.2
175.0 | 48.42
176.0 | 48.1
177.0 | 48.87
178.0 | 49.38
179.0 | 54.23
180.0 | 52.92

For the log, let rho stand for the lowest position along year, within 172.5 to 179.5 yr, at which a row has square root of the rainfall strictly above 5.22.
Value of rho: 173.0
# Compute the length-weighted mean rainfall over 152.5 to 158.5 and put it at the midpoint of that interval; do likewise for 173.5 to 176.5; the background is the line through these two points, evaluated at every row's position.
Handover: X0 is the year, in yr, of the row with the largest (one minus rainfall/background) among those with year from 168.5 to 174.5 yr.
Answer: 169.0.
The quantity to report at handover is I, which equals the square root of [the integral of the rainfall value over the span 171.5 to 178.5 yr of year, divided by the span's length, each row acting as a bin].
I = 6.9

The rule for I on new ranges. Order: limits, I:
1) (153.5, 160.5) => 5.1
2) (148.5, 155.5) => 5.7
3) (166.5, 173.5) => 6.3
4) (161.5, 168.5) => 5.4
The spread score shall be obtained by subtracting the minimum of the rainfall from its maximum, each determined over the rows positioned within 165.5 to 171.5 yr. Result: 11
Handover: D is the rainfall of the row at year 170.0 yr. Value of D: 39.82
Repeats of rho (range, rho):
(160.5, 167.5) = 165.0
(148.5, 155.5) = 149.0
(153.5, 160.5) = 154.0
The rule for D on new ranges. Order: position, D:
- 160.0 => 23.51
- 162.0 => 23.68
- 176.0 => 48.1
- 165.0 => 28.82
